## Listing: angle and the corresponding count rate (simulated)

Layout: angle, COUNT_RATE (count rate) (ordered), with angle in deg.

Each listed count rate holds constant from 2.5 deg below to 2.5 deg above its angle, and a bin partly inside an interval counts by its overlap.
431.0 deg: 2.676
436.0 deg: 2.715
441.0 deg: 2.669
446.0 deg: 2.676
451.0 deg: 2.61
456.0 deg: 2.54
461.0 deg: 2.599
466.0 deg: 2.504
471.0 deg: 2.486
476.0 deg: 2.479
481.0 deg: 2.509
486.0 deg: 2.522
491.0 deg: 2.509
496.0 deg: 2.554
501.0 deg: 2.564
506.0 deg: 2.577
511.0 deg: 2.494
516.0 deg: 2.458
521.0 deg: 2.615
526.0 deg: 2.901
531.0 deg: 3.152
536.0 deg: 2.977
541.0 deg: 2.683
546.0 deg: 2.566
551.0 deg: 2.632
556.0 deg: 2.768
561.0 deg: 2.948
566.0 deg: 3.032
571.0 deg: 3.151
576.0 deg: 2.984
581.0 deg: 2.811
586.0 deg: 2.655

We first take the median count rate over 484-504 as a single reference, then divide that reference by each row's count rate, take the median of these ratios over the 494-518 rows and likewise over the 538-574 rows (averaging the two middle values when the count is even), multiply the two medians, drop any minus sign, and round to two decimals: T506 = 0.91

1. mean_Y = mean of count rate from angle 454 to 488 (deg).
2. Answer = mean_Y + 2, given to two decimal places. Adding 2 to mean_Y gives 4.52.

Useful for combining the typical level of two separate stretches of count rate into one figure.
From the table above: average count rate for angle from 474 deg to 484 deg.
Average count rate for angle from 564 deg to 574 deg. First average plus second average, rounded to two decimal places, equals 5.59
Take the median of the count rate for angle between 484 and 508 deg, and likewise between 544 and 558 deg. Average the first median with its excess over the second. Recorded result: 1.238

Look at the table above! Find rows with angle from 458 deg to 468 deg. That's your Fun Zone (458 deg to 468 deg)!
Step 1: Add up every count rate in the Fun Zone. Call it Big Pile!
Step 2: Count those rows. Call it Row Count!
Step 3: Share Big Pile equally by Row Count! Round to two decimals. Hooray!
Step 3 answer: 2.55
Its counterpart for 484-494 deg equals 2.52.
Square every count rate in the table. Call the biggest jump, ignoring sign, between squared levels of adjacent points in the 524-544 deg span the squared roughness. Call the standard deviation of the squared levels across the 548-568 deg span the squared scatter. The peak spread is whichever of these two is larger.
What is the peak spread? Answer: 1.7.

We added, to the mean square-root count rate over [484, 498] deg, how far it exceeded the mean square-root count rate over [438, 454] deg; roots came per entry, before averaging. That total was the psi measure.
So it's 1.55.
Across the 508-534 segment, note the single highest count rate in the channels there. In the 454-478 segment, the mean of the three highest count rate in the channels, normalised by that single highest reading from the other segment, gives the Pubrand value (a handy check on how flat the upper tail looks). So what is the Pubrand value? 0.808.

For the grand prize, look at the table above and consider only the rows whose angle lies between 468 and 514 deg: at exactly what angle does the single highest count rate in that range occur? 506.0 deg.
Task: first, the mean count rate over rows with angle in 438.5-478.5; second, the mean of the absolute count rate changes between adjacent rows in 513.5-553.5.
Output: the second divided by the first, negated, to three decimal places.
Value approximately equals -0.075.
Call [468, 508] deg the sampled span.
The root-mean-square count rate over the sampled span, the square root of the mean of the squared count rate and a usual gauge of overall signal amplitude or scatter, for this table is 2.53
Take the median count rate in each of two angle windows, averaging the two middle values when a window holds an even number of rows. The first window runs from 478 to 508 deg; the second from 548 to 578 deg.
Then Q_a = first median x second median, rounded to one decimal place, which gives 7.5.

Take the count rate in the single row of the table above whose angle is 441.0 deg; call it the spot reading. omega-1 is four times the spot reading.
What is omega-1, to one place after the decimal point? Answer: 10.7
